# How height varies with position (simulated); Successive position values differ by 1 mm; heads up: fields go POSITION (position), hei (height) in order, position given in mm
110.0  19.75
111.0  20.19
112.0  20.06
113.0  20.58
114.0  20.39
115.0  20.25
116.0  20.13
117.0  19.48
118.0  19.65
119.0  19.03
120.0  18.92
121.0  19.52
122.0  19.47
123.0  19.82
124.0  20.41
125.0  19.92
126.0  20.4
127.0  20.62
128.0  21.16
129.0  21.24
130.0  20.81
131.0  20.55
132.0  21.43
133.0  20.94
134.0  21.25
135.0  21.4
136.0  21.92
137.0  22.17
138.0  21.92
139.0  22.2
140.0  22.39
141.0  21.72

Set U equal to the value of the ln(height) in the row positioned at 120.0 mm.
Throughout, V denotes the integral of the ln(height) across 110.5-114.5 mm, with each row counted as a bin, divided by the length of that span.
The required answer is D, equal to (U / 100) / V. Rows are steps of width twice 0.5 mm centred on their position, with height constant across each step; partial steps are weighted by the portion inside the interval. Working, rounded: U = 2.94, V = 3.011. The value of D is 0.0098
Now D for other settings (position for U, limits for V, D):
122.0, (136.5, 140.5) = 0.0096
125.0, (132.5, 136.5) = 0.0098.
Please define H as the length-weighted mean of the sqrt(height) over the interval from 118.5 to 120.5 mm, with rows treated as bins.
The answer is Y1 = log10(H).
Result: 0.639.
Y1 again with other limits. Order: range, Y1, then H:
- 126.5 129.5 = 0.661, 4.58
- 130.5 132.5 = 0.661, 4.58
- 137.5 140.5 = 0.673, 4.71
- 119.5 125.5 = 0.647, 4.44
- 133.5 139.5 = 0.669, 4.67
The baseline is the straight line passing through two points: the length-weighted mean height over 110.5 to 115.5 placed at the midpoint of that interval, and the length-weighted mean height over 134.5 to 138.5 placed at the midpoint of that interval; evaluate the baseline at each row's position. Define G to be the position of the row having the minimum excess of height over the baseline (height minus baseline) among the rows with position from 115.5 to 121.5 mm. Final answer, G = 120.0 mm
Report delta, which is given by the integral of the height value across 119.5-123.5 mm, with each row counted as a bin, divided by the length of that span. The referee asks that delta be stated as 19.4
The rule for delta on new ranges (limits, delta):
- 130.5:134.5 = 21.0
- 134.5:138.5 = 21.9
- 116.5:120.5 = 19.3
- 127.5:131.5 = 20.9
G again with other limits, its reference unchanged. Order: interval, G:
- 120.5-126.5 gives 122.0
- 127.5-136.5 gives 131.0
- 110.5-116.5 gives 116.0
